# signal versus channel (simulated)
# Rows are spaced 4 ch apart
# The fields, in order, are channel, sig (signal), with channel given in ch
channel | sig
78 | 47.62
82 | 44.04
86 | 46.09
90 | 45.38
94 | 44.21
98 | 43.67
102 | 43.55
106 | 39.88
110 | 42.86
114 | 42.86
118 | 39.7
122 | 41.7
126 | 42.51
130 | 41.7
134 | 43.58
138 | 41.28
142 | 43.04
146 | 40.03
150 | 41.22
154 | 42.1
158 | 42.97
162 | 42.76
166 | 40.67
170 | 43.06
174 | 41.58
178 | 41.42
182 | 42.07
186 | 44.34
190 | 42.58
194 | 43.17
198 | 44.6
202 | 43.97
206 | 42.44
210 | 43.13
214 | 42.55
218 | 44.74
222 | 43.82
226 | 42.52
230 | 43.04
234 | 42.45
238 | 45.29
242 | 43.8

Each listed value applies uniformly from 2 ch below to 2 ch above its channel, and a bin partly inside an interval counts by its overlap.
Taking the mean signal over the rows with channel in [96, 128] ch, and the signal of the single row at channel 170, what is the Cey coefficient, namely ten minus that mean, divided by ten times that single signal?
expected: -0.0745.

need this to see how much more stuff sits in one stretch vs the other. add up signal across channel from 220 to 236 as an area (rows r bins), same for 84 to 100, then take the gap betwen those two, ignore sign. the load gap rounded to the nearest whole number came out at 30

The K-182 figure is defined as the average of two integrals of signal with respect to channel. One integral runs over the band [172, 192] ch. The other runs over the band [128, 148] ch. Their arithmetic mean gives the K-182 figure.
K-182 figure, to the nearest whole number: 843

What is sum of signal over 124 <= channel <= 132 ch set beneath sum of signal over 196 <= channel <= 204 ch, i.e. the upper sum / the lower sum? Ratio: 1.05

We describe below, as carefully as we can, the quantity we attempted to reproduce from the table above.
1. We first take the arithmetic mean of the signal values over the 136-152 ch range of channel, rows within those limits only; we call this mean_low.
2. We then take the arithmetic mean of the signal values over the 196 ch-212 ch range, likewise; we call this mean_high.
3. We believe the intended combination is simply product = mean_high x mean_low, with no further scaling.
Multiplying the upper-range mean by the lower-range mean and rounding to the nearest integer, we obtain 1802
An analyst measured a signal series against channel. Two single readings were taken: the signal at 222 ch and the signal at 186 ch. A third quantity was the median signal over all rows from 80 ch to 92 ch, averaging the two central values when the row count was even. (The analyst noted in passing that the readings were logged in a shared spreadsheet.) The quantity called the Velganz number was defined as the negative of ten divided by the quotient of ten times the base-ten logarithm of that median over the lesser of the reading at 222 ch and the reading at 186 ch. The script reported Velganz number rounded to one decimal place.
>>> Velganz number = -26.4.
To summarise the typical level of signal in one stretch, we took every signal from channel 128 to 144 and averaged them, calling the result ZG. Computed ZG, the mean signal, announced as 42.4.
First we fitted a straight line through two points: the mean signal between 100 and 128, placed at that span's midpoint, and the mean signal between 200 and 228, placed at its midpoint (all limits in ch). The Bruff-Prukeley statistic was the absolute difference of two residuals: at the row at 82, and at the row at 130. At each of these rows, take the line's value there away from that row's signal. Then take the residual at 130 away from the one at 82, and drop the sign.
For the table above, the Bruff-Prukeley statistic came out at 3.0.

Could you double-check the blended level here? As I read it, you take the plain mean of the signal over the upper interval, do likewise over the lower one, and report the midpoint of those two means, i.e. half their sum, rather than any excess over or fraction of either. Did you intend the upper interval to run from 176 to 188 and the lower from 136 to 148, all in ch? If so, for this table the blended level 42.0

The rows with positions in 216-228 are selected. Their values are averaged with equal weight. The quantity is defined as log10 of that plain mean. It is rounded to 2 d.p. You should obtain 1.64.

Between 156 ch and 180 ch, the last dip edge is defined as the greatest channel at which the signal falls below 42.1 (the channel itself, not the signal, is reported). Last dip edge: 178 ch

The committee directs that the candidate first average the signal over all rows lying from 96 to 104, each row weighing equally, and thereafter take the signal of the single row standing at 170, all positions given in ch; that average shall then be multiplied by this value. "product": 1878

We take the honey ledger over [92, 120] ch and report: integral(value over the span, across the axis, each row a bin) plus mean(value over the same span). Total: 1229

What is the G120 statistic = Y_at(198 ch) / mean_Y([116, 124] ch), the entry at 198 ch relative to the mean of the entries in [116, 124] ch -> 1.10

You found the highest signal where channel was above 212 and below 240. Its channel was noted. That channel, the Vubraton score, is 238 ch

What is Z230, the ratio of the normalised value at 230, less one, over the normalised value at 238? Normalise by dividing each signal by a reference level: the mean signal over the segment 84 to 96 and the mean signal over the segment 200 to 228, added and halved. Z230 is -0.027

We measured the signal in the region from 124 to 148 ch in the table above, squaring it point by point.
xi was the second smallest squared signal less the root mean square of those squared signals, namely -66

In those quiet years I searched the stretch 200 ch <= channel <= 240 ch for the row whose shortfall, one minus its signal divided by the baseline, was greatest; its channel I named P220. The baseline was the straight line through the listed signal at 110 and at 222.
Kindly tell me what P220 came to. 234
